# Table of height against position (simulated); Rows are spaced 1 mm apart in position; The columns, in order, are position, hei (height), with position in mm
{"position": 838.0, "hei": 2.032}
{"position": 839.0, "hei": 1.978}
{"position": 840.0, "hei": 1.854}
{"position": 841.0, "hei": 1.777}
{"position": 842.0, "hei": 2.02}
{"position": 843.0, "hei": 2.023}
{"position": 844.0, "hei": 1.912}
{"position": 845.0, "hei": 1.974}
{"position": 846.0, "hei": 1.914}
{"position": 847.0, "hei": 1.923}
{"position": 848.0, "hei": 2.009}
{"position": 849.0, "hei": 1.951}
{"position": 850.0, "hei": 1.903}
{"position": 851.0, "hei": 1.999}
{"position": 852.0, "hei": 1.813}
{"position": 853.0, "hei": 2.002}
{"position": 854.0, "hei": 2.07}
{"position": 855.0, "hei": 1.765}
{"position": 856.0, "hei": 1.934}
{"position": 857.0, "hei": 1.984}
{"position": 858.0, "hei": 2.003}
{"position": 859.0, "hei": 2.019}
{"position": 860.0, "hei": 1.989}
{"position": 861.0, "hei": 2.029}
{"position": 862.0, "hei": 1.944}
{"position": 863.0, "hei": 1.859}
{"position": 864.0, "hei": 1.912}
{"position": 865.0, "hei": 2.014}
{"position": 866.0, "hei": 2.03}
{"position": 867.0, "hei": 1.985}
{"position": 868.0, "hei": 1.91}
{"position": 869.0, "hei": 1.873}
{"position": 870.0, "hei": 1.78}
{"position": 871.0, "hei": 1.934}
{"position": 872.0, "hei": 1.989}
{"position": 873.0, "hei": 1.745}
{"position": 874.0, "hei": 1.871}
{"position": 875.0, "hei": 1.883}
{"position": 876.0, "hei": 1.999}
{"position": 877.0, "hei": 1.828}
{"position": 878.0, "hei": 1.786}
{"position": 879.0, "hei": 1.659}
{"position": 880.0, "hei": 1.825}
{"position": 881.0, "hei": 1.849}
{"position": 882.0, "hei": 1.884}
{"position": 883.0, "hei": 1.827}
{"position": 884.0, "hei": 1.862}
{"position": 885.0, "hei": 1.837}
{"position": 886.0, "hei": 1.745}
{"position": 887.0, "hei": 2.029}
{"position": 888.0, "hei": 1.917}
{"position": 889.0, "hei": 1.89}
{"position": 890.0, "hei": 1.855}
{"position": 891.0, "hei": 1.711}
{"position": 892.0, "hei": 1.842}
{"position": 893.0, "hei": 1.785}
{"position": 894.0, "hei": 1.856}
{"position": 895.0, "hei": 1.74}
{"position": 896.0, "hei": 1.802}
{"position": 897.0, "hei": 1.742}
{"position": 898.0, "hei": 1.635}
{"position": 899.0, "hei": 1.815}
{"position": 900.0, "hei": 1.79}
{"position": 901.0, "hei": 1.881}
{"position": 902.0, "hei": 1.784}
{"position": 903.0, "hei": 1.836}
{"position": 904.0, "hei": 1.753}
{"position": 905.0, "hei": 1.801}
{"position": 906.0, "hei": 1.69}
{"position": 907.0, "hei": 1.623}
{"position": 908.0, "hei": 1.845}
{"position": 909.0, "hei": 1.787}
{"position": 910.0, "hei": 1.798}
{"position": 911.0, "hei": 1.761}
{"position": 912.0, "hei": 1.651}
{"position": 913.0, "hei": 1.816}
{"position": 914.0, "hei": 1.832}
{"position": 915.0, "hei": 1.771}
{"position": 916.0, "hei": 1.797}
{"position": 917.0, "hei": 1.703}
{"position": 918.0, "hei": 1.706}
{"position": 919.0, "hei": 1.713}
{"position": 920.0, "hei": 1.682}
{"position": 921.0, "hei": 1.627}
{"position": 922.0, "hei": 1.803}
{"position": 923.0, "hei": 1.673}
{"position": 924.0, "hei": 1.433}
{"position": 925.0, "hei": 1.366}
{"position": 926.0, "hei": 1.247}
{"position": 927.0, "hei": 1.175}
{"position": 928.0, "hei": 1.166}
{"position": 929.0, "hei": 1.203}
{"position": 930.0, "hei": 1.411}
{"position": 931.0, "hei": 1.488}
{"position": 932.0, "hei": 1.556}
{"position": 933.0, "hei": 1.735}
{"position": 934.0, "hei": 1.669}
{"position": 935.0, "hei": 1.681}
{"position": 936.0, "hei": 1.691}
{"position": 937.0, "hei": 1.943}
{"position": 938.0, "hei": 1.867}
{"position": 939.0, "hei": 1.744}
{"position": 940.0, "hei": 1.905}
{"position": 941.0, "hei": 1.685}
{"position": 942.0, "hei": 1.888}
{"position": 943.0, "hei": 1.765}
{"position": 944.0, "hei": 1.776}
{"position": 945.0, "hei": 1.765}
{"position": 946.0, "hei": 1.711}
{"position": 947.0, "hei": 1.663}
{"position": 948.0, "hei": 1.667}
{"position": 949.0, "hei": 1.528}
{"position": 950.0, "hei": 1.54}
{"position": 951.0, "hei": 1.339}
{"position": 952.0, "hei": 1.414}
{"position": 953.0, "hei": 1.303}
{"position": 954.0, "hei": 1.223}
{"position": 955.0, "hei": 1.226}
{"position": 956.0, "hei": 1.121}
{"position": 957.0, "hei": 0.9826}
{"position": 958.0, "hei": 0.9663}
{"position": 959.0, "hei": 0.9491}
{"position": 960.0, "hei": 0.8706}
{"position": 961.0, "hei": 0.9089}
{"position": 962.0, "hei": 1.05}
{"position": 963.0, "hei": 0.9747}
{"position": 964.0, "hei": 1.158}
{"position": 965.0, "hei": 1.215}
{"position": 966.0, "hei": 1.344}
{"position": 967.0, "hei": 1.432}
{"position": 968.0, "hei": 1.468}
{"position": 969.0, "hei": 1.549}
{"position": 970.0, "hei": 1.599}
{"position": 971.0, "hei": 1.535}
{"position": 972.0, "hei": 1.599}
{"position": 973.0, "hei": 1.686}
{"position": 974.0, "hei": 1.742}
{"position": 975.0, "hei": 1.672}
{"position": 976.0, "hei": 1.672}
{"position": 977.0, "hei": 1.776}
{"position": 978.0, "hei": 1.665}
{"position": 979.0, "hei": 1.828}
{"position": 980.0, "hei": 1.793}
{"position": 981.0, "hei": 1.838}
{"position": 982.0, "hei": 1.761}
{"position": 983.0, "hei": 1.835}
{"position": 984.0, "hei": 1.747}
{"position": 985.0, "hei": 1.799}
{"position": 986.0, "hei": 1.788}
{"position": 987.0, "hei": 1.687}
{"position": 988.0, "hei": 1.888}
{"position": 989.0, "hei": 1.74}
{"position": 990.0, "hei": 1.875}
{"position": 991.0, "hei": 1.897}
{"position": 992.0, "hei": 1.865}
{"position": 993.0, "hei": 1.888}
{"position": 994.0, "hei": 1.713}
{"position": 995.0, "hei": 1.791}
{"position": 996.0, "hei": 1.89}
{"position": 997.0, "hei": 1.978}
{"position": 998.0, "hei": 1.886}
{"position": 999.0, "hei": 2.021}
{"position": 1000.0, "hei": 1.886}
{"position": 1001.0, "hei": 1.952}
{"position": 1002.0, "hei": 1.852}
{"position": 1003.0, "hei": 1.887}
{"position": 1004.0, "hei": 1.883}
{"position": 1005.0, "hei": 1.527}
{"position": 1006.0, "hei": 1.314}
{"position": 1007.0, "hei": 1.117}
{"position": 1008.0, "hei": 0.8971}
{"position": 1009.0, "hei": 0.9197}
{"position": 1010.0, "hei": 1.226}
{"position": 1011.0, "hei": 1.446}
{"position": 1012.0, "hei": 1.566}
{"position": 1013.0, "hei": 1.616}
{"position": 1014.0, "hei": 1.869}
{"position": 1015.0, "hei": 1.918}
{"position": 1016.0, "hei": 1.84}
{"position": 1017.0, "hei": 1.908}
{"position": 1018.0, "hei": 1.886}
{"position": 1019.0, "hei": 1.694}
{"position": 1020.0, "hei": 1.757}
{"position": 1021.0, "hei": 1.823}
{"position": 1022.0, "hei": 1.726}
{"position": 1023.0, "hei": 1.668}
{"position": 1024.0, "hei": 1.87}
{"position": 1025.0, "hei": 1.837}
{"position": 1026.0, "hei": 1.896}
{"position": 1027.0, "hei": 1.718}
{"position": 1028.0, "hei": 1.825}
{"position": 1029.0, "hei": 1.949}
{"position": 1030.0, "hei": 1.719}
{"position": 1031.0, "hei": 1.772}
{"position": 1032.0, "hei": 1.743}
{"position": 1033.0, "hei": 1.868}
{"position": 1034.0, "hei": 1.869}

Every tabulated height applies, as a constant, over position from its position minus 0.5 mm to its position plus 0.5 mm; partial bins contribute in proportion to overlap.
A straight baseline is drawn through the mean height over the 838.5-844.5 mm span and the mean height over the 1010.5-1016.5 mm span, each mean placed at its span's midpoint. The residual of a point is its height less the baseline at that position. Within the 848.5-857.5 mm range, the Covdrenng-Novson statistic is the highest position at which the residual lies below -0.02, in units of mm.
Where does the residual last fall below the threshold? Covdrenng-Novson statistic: 855.0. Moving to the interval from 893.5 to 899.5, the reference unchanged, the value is 899.0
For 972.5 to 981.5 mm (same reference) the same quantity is 978.0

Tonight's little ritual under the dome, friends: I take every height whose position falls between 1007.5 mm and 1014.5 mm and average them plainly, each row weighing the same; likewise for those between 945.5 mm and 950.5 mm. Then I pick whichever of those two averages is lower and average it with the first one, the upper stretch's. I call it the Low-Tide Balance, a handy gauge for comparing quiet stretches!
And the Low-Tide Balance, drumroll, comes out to 1.36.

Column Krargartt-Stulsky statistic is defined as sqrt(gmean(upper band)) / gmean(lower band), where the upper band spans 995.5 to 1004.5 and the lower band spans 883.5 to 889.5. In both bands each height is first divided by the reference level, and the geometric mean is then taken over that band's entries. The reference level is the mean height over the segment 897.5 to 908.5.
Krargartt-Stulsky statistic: 0.98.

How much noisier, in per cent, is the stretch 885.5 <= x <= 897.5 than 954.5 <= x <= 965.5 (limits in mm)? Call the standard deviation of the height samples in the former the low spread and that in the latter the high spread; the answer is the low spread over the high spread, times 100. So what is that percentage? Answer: 74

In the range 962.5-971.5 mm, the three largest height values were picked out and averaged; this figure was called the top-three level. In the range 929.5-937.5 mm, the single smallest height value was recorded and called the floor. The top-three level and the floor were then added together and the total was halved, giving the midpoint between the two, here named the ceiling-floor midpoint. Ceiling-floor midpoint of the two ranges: 1.49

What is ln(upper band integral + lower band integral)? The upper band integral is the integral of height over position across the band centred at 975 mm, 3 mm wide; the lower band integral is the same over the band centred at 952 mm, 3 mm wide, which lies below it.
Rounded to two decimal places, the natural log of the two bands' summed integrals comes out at 2.21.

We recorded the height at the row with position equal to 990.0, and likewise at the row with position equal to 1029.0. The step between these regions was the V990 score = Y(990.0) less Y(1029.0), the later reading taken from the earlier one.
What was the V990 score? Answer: -0.1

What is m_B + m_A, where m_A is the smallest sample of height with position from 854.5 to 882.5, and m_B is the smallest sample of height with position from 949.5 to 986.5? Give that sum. 2.53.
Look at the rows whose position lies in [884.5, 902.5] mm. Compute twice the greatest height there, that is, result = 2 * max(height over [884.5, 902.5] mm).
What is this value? 4.06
